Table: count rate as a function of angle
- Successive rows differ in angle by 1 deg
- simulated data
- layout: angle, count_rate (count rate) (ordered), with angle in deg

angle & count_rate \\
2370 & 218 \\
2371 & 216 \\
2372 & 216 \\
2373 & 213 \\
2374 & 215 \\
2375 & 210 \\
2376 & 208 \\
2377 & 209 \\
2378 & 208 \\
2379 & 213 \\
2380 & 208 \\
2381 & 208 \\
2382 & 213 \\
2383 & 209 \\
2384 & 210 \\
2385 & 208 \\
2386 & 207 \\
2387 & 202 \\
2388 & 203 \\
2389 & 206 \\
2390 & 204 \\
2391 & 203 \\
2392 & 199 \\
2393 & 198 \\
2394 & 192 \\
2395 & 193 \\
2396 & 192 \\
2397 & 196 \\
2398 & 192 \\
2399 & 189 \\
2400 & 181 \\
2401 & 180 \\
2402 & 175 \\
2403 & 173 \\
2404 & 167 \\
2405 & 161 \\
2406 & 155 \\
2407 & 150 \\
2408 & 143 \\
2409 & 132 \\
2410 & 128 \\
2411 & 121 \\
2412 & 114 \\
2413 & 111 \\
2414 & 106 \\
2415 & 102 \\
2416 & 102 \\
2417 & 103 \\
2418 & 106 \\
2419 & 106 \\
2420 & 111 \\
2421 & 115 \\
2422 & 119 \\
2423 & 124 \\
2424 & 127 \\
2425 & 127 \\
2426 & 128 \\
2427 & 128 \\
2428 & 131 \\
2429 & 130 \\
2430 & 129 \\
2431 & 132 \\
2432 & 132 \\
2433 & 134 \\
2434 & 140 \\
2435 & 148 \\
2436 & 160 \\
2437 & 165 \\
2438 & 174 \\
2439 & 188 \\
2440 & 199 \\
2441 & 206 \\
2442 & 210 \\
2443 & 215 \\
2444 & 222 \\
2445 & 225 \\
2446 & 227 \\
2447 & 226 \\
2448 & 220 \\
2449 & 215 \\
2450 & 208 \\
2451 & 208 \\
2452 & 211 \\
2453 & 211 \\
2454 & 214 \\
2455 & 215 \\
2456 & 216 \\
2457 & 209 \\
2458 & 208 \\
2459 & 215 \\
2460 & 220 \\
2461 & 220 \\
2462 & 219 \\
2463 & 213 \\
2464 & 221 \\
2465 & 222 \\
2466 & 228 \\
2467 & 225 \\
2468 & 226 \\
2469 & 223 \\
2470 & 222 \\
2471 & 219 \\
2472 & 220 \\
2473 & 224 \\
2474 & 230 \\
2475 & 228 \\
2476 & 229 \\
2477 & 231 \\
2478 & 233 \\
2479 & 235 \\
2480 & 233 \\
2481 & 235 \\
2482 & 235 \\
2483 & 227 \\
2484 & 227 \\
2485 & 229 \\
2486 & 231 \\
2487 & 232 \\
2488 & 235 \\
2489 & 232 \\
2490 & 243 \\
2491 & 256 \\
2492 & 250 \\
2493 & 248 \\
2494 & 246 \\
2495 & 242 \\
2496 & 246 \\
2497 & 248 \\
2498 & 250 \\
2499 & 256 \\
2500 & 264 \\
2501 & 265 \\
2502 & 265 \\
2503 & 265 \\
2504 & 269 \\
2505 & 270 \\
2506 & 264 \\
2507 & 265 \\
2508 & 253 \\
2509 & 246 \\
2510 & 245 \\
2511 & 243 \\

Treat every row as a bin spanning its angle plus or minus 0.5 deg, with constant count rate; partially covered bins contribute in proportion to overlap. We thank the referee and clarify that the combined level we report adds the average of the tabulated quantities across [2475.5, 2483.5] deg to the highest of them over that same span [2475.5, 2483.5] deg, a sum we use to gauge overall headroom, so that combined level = 467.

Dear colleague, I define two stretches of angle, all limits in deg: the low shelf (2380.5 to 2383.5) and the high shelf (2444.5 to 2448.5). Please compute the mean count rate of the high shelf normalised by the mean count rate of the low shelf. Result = 1.1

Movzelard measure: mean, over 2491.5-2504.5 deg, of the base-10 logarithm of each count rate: 2.41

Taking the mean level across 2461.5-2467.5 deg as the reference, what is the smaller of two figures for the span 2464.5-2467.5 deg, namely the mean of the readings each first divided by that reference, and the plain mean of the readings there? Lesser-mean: 1.02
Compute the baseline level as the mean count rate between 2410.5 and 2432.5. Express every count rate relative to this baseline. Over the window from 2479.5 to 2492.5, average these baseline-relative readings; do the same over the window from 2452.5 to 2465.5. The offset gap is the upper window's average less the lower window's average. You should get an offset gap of 20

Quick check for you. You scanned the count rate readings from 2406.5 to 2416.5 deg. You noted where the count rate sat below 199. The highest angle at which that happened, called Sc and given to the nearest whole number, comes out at 2416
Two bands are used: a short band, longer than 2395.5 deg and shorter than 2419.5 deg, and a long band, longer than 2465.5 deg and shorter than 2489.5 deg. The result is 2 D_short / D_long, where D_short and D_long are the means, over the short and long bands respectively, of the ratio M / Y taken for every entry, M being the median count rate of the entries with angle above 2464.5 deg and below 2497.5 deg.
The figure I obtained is 3.3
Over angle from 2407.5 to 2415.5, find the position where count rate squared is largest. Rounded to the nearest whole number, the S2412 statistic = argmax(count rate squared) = 2408 deg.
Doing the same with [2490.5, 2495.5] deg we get 2491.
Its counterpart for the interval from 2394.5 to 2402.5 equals 2397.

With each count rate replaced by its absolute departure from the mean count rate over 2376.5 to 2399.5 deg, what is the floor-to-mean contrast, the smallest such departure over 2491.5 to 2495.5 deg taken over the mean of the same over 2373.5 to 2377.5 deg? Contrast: 5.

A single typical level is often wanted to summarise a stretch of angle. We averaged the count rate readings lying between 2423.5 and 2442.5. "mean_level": 152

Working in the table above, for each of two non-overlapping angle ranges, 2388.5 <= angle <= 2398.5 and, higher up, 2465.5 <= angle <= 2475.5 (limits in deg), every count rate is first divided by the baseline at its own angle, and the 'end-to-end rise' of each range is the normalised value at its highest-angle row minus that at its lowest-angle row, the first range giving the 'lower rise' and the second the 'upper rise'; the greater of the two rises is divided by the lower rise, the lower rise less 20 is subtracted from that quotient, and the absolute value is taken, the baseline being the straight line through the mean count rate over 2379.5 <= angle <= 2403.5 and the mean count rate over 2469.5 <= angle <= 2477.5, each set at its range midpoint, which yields 20.2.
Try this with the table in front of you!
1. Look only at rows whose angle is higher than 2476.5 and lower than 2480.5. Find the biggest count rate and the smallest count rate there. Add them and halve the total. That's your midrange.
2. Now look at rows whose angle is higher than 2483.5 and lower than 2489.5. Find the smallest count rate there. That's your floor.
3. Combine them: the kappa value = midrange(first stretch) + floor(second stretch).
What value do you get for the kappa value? 460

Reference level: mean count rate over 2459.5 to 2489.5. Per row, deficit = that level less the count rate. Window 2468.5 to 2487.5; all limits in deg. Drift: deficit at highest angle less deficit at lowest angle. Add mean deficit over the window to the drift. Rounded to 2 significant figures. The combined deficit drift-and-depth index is -11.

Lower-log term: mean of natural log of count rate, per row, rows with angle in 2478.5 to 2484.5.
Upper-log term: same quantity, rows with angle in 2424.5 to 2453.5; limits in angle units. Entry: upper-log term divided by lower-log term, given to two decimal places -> 0.95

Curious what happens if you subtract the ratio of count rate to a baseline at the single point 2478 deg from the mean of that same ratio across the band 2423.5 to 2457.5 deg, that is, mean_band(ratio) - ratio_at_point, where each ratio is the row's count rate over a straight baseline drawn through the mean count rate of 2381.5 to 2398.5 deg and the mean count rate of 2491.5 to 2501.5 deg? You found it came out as -0.16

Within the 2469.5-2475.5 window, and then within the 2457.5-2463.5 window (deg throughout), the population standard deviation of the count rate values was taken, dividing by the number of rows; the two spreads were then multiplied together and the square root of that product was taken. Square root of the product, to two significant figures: 4.2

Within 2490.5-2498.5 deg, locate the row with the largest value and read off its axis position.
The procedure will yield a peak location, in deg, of 2491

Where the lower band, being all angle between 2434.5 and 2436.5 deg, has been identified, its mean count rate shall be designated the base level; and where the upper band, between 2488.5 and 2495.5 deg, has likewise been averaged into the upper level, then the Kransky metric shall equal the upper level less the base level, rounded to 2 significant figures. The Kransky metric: 91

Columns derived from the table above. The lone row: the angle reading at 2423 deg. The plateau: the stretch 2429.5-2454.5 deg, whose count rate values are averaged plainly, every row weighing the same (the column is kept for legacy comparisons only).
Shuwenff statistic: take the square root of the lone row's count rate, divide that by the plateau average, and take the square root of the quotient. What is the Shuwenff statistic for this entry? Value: 0.243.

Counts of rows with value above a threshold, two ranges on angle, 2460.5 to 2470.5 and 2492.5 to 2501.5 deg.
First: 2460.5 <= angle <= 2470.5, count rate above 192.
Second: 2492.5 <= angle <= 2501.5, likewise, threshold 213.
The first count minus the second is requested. 1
